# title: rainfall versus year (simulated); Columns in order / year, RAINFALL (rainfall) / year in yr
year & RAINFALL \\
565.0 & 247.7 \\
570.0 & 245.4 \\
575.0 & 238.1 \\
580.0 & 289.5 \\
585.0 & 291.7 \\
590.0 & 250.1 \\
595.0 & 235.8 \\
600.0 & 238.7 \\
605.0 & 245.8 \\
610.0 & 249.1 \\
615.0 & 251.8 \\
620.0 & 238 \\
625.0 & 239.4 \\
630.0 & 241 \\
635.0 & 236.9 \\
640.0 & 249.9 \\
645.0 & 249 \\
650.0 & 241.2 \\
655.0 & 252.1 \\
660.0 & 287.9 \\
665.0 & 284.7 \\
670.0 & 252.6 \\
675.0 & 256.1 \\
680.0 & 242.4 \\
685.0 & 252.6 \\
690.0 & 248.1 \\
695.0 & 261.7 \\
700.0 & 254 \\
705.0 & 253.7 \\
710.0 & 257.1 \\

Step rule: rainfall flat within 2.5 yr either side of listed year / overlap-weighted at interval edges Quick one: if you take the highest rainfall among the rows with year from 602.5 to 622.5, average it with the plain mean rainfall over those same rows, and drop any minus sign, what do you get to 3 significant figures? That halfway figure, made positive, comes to 249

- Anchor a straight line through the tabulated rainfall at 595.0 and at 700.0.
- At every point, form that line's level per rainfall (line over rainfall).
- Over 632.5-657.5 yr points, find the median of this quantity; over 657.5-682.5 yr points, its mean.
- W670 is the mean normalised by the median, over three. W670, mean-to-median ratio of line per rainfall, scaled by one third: 0.321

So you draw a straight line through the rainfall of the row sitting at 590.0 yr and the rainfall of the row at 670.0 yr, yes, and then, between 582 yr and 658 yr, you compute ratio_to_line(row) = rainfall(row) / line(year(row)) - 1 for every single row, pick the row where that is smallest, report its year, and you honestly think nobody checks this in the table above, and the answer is 635.0 yr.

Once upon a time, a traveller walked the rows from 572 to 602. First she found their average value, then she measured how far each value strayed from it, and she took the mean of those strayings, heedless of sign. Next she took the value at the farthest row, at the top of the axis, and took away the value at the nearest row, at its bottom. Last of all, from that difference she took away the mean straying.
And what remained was -22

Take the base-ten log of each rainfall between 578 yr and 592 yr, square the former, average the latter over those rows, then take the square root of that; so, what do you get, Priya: 2.442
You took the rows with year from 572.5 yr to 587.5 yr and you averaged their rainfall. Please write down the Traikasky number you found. 273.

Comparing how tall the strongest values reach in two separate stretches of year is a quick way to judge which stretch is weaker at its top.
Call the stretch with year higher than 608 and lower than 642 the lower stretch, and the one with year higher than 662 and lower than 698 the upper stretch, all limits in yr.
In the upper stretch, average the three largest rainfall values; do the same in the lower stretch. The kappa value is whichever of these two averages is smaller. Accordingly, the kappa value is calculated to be 250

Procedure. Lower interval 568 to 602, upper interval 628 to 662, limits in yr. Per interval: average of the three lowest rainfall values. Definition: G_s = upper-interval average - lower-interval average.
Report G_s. 2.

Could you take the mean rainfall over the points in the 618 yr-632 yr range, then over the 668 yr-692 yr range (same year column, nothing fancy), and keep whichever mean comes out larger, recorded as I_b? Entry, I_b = 250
